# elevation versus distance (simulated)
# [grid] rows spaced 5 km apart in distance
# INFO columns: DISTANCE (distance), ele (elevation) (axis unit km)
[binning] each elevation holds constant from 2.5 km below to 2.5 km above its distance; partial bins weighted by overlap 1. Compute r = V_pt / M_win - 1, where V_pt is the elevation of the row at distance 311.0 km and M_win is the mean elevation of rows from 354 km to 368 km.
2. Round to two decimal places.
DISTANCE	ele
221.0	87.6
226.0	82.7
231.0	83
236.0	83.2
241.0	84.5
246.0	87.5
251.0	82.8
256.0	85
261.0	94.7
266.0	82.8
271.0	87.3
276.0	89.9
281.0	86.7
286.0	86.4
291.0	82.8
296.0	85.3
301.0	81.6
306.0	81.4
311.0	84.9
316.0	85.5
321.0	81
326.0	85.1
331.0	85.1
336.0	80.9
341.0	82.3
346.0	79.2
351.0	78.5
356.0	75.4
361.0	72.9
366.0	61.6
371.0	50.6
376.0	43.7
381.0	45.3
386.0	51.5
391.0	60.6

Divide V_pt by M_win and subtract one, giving 0.21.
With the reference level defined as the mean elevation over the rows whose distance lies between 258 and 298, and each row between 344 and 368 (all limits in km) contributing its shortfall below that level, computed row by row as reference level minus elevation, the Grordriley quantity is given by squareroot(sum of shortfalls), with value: 8.2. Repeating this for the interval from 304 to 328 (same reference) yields 4.1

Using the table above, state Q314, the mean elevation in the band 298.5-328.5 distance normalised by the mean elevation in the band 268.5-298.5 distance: 0.96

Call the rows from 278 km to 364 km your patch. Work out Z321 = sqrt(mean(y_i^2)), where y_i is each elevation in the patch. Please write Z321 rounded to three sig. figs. 82.1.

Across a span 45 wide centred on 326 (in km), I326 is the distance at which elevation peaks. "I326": 316.0 km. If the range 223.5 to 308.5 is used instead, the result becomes 261.0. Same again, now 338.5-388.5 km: 341.0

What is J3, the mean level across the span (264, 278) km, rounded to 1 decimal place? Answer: 86.7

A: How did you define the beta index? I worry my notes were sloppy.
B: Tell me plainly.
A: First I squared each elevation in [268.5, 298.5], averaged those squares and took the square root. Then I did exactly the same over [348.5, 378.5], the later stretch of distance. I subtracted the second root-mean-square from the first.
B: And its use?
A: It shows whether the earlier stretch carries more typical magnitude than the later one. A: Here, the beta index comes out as 21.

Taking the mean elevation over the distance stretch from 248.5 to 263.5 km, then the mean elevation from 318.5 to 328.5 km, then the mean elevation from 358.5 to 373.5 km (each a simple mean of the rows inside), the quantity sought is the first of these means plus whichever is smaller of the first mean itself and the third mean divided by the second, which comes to 88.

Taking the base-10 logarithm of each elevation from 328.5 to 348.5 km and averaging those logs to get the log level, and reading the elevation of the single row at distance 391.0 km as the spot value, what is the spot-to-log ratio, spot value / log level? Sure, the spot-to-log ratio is 32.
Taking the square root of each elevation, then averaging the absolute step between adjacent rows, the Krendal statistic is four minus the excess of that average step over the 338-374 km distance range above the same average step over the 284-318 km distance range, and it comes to 3.80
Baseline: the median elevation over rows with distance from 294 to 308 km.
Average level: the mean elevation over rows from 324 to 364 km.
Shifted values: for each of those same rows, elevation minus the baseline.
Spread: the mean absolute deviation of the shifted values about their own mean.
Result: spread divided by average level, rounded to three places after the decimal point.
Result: 0.043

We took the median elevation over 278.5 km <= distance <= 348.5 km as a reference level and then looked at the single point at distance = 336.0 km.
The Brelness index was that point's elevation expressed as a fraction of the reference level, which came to 0.96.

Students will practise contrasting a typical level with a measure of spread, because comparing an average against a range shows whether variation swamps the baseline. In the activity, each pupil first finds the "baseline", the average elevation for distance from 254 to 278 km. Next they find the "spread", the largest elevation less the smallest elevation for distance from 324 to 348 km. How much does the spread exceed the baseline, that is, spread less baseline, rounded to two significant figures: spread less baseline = -82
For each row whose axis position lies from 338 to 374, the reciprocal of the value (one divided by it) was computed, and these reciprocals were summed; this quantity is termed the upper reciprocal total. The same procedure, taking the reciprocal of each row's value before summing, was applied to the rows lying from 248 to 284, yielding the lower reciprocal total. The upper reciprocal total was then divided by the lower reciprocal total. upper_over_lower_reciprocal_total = 1.247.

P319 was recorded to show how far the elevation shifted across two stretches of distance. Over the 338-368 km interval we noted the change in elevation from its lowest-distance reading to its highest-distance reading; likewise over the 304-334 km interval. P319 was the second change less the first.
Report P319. 24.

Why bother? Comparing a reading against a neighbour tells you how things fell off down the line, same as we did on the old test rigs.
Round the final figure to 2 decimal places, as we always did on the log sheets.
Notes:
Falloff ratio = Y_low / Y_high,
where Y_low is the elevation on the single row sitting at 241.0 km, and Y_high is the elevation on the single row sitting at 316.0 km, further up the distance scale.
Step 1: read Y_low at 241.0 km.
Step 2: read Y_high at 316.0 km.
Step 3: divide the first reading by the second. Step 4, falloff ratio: 0.99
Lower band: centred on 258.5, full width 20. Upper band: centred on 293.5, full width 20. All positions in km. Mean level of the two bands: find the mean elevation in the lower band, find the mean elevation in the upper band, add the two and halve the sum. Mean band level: 85.2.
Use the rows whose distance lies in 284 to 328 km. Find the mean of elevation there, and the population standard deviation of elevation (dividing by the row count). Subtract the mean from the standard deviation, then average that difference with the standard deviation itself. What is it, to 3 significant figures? -39.9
